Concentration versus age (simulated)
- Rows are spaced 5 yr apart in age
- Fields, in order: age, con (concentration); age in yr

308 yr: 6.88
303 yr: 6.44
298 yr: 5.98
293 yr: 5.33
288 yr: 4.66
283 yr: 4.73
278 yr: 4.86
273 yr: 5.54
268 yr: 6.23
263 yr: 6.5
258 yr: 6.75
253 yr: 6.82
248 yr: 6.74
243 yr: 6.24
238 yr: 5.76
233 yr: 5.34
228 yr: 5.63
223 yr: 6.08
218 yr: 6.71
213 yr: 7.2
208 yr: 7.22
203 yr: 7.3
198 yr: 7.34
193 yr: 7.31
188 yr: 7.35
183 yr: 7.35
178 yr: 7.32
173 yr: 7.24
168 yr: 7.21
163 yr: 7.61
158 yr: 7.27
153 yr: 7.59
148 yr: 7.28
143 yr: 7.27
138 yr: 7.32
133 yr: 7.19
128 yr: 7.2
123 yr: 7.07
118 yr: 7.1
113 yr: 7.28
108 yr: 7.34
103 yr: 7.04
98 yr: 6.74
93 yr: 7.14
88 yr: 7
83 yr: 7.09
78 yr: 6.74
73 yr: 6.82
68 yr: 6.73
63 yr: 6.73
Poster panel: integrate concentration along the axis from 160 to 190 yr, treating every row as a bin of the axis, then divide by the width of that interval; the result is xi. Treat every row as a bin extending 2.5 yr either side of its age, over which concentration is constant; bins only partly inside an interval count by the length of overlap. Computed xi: 7.3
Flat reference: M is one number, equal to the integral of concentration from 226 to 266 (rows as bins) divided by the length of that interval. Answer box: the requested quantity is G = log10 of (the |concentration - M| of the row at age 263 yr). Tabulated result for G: -0.57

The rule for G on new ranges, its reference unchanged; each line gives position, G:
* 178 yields 0.04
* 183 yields 0.05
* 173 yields 0.00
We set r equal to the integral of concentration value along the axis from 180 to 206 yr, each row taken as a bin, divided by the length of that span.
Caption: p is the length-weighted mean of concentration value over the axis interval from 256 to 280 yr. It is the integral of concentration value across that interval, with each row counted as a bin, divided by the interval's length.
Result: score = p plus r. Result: 13.3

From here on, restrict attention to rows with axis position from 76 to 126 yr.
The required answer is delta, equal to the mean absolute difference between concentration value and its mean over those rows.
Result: 0.14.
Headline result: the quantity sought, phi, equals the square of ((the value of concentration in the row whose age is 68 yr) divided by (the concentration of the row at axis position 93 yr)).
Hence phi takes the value 0.89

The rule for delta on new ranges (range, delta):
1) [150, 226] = 0.22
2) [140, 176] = 0.14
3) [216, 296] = 0.64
